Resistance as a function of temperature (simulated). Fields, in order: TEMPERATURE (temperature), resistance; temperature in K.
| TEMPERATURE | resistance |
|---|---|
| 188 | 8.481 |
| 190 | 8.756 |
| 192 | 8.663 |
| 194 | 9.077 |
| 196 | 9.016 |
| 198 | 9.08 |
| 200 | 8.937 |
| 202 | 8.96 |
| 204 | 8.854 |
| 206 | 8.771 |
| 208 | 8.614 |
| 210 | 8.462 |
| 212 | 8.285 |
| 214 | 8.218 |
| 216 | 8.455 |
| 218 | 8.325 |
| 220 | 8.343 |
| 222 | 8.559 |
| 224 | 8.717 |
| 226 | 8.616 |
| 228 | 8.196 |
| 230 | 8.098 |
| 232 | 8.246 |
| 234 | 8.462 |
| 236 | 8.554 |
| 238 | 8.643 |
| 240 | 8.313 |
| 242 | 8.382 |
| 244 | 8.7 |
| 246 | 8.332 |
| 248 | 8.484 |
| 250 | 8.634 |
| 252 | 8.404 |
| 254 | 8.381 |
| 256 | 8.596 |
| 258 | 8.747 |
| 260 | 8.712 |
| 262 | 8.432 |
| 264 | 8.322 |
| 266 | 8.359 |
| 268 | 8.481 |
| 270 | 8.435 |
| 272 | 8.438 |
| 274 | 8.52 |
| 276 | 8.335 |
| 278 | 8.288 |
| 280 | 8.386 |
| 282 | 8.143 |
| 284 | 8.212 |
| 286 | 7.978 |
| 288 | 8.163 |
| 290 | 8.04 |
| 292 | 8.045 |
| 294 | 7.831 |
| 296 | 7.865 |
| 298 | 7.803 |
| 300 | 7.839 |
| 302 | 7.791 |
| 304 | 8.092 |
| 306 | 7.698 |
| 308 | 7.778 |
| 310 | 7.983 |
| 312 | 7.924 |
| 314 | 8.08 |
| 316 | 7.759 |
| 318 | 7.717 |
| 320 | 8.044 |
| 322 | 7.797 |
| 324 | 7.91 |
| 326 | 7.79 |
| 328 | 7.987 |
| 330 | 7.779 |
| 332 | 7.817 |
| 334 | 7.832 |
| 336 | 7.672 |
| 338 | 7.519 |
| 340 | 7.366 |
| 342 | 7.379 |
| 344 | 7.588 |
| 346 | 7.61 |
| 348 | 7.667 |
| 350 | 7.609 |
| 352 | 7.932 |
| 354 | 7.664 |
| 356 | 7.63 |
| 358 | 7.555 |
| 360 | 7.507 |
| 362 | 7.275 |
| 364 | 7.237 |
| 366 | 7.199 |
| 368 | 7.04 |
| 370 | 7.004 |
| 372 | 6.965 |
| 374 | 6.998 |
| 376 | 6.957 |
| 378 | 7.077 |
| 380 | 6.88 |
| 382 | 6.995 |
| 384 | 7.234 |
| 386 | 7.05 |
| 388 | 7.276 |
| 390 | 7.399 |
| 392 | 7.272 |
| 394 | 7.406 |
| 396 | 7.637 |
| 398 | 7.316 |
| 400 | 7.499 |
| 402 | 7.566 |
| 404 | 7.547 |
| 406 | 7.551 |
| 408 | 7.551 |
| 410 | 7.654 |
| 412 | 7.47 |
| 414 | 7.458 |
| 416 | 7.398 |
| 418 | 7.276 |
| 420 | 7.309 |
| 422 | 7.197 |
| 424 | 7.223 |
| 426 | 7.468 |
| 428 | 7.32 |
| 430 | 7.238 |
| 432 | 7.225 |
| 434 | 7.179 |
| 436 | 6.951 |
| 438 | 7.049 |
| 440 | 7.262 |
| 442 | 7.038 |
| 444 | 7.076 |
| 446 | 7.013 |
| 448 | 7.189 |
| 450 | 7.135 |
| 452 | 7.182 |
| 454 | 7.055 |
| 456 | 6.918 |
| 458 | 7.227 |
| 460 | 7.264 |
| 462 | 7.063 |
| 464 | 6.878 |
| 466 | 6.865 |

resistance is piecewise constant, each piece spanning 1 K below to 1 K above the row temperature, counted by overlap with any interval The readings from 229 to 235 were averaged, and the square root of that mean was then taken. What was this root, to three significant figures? 2.88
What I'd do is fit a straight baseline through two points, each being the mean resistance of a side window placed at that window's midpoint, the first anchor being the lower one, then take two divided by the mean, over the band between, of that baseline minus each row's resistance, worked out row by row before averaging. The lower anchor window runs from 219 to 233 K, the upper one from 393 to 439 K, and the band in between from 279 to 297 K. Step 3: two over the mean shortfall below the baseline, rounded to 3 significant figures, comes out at -160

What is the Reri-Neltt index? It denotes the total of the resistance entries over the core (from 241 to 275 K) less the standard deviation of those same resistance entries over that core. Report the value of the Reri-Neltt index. 144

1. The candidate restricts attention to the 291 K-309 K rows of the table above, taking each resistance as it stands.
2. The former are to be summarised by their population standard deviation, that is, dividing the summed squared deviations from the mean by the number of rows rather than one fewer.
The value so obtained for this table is 0.120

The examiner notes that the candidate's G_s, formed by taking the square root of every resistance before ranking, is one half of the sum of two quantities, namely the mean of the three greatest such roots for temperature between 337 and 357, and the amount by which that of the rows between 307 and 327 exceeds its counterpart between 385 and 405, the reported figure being 1.433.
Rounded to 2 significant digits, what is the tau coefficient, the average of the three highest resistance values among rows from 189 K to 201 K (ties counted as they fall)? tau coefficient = 9.1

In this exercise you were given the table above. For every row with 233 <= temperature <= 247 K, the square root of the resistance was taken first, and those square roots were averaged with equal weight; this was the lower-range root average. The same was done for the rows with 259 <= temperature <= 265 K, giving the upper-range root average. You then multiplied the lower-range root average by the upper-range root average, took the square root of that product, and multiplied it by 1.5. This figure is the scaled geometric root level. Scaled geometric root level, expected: 4.37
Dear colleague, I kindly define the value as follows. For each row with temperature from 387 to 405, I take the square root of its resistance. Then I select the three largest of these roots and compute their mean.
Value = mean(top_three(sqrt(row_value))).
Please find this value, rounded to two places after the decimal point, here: 2.75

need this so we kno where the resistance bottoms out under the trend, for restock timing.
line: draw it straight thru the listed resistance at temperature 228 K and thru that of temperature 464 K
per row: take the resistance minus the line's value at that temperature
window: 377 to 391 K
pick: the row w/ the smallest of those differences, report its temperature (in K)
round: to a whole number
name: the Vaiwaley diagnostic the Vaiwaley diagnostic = 380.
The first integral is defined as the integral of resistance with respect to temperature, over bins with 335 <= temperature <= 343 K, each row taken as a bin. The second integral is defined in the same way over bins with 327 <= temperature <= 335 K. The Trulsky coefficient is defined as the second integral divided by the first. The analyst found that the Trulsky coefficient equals 1.05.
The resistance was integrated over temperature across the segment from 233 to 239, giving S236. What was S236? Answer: 51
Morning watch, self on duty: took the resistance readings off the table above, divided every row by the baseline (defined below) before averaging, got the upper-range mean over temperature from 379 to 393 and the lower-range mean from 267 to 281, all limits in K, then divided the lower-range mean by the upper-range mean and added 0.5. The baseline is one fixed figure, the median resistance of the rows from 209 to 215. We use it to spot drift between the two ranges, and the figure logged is 1.68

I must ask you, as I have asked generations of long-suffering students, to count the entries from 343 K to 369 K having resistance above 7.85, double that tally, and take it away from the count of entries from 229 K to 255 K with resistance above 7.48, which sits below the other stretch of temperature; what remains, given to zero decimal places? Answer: 11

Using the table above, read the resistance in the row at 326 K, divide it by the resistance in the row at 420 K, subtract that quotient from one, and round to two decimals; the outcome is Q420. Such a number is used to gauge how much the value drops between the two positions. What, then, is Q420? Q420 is -0.07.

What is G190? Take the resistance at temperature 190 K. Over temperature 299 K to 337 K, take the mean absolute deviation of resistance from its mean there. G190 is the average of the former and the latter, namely 4.43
